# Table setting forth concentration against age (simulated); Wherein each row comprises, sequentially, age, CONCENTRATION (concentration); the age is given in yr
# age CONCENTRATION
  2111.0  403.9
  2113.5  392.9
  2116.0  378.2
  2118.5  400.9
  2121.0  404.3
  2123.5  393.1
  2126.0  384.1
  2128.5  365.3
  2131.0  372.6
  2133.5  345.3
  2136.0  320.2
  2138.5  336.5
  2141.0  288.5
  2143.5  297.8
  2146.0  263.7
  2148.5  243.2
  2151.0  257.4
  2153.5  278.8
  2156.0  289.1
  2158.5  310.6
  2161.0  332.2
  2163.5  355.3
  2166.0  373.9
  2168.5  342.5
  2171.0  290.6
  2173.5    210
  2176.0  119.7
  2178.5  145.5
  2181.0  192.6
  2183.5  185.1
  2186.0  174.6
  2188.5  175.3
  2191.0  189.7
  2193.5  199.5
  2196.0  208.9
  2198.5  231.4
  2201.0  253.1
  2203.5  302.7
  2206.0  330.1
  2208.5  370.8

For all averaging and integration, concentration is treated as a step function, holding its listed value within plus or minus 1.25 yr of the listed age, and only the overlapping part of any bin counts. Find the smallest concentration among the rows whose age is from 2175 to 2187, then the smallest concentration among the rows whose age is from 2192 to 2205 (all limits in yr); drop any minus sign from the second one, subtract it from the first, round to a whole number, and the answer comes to -80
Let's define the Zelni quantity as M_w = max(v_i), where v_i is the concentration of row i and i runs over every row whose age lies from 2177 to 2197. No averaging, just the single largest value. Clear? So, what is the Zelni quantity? 208.9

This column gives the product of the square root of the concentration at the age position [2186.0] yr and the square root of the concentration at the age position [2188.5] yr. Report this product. 175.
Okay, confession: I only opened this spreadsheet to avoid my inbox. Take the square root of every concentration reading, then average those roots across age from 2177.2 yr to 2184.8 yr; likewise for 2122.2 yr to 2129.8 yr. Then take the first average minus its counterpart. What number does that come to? -6.3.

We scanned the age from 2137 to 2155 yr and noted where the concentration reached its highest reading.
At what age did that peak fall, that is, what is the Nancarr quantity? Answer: 2138.5 yr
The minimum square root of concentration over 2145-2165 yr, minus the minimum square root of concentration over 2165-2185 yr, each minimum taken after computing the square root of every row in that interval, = 4.7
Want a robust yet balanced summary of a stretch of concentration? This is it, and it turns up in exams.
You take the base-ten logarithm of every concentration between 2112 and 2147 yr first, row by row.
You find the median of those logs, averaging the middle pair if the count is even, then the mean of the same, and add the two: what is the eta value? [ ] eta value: 5.1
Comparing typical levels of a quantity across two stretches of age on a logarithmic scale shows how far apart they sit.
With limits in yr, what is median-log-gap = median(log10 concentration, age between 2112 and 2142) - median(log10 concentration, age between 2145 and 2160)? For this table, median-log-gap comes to 0.14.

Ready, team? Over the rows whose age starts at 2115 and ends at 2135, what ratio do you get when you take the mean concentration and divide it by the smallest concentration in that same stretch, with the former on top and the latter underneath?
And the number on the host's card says 1.10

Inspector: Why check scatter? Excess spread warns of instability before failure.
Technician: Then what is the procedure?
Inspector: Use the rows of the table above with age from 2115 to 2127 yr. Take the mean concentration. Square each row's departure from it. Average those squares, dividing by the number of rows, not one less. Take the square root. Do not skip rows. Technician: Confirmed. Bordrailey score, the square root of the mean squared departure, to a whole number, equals 10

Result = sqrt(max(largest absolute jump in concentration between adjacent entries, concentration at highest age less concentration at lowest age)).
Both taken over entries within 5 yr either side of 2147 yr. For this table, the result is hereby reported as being 5.8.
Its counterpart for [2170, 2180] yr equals 9.5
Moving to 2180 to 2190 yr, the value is 3.2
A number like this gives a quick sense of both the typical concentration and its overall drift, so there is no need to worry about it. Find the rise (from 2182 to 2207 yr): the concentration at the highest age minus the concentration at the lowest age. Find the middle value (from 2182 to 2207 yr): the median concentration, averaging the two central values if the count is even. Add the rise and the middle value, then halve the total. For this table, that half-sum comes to 175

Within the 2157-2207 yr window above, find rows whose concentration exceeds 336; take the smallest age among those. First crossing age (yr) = 2163.5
